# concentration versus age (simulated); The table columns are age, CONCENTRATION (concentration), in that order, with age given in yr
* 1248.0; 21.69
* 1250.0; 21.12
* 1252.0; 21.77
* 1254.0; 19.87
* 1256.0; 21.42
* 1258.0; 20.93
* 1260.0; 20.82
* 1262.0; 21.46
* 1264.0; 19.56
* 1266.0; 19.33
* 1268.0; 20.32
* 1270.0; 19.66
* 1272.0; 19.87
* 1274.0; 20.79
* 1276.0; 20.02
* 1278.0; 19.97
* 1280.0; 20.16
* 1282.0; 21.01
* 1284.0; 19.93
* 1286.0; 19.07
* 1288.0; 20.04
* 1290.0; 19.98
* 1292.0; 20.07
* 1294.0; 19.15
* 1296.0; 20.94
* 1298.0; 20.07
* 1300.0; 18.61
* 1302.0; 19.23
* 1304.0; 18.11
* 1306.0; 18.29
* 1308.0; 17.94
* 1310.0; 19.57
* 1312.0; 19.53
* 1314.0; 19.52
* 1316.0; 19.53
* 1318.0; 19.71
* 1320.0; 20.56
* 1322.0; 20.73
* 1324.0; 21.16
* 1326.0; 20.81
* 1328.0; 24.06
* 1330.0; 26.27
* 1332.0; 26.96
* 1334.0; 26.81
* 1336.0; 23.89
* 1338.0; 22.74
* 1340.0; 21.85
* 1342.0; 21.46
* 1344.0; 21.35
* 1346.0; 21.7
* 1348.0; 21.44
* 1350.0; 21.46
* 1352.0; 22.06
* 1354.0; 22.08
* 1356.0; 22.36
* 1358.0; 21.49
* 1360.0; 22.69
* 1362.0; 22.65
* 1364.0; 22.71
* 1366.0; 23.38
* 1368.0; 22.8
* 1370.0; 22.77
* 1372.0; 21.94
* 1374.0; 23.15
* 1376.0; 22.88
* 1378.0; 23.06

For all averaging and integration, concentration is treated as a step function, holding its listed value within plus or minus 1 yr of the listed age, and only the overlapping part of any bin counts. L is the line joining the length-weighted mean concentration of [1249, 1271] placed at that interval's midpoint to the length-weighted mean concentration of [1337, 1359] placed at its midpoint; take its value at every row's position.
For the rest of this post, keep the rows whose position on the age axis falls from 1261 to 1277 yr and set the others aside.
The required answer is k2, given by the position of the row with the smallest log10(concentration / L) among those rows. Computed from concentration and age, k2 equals 1266.0 yr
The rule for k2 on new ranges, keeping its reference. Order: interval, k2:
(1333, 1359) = 1358.0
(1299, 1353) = 1308.0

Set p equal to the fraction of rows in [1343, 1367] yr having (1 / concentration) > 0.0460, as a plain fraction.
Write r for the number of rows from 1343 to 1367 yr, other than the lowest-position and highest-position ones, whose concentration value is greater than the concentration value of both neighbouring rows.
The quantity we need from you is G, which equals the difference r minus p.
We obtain 2.58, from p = 0.42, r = 3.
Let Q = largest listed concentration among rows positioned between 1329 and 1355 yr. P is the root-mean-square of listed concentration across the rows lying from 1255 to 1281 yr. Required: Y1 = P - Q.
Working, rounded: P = 20.3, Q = 26.96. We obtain -7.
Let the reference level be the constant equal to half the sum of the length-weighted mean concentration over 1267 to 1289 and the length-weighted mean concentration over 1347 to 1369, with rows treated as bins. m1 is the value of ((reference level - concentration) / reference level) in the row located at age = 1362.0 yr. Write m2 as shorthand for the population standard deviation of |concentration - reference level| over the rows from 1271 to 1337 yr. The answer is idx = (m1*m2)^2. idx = 0.0100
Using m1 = -0.069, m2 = 1.44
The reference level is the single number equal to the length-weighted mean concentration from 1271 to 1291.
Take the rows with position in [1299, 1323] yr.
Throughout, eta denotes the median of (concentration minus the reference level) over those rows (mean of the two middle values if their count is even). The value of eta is -0.6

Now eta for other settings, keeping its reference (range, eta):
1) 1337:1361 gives 1.7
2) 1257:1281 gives 0.0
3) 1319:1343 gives 2.2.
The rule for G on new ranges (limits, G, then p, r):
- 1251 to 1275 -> 2.08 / 0.92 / 3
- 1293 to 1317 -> 3.00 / 1.00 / 4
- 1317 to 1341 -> 1.58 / 0.42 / 2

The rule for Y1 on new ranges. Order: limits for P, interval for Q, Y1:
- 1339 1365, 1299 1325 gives 1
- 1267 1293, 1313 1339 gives -7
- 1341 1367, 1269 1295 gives 1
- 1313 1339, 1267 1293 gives 2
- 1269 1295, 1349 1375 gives -3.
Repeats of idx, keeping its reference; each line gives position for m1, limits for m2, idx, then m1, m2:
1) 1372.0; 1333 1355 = 0.0031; -0.036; 1.55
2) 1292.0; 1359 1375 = 0.0004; 0.052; 0.39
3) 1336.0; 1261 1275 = 0.0053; -0.128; 0.57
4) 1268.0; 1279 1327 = 0.0013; 0.041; 0.89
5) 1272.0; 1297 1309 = 0.0021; 0.062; 0.74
